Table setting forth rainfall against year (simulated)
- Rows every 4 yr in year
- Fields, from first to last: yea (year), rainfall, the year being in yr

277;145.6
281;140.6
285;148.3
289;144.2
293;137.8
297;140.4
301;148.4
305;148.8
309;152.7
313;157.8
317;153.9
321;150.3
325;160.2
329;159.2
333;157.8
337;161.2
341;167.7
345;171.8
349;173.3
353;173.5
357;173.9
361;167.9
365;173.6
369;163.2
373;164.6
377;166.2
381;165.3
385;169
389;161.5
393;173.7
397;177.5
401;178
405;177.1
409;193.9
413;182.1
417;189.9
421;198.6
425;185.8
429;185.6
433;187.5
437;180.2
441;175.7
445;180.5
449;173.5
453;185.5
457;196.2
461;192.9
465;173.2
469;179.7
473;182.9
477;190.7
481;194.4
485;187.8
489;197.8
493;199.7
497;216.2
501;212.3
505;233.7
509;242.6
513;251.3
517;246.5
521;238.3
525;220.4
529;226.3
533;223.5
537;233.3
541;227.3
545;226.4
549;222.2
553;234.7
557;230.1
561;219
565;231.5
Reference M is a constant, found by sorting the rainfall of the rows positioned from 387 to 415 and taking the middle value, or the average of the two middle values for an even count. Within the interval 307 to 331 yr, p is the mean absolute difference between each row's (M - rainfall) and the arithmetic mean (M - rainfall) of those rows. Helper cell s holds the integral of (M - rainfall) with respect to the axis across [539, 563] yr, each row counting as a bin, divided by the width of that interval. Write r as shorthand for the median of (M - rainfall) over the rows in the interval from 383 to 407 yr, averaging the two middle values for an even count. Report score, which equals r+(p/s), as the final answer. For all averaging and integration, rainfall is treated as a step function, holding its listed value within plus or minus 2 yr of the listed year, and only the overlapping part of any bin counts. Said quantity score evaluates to 2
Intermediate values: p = 3.4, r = 2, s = -49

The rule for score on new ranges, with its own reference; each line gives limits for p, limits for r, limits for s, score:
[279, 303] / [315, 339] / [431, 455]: 18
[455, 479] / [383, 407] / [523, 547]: 2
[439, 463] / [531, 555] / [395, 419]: -51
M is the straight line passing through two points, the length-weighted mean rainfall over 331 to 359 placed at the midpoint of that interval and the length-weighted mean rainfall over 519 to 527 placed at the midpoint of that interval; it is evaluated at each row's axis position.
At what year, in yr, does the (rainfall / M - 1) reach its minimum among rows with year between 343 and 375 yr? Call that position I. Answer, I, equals 369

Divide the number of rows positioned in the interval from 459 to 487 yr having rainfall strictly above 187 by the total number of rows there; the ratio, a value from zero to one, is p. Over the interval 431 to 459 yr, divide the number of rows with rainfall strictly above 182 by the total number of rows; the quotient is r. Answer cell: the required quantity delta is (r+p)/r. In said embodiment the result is 2.33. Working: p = 0.6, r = 0.4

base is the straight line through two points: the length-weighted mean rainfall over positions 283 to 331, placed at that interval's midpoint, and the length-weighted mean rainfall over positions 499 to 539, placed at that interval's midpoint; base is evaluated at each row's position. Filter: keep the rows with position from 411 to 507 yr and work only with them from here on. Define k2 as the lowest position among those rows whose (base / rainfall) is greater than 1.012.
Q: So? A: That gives 413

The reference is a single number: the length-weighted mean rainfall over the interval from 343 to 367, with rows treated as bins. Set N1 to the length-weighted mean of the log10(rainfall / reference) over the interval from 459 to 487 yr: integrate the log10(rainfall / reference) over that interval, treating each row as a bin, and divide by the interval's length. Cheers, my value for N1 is 0.033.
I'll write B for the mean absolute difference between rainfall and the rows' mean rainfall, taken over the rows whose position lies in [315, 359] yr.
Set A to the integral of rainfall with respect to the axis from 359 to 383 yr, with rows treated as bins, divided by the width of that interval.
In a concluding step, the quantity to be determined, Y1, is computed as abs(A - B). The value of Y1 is 159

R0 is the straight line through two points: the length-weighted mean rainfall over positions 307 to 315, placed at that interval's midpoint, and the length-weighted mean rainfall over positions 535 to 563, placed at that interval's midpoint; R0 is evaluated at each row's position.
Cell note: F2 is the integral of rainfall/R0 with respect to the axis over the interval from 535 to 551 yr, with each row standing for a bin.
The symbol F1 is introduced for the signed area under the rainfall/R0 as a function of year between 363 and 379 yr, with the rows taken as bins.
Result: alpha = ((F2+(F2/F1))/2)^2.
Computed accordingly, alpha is 74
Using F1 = 15.40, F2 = 16.1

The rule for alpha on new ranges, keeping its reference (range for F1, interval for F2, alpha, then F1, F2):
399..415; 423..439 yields 67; 15.86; 15.4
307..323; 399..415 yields 71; 15.72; 15.9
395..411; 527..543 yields 75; 15.86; 16.3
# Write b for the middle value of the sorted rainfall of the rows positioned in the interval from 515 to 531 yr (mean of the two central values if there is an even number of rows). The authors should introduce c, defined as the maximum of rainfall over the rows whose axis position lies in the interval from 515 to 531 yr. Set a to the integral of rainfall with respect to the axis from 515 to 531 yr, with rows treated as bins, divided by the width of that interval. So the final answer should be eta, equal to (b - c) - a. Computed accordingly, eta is -247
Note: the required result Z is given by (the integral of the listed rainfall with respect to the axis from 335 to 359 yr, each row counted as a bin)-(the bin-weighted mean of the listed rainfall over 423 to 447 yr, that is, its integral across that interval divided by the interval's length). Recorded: 3903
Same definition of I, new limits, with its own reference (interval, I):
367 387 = 381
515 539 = 525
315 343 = 321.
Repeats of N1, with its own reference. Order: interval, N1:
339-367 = -0.002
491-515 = 0.116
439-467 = 0.024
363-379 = -0.014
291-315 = -0.068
